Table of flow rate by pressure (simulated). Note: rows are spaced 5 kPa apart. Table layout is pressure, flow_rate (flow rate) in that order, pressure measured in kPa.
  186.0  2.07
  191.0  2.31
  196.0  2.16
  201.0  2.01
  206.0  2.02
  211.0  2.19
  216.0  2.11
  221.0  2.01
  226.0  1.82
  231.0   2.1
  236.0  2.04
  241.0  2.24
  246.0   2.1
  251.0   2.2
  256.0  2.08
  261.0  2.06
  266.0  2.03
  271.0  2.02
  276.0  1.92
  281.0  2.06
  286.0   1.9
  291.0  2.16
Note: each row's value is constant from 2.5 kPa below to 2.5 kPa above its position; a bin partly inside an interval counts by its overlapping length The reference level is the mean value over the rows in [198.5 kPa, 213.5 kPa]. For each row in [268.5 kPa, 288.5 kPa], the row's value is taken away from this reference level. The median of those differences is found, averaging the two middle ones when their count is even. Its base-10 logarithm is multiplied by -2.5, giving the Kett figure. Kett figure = 2.5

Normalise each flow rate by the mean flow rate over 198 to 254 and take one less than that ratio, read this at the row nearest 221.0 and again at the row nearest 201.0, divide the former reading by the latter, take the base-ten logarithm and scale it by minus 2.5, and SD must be 0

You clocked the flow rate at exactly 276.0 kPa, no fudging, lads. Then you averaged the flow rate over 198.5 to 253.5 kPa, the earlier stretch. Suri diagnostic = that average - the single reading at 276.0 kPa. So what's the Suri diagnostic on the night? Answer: 0.16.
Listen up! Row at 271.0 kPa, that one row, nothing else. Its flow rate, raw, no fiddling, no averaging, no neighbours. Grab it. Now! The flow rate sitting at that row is 2.02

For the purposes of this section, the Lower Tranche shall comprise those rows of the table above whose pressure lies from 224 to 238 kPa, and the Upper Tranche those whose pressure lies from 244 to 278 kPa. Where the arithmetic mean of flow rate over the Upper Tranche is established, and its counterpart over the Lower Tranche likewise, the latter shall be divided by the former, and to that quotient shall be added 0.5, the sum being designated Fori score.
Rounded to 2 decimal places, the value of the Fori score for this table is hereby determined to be 1.47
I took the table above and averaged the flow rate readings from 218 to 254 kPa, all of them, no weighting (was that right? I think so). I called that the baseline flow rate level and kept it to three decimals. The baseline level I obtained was 2.073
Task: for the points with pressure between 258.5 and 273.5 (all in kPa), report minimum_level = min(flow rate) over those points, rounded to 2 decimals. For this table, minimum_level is 2.02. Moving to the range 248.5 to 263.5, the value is 2.06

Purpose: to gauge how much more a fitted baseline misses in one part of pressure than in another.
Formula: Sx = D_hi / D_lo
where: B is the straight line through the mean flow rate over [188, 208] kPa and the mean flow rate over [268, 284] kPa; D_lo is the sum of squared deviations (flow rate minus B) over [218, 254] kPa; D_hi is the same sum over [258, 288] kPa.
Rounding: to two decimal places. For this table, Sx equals 0.14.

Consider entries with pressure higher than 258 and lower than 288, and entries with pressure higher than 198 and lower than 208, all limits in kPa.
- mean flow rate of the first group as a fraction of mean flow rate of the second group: 0.99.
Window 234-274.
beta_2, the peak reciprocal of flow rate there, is 0.495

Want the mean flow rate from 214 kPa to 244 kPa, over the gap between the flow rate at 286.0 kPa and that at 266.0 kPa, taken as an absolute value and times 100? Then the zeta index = 1579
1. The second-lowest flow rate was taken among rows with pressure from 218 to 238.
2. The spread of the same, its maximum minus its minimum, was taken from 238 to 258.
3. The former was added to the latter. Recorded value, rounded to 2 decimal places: 2.17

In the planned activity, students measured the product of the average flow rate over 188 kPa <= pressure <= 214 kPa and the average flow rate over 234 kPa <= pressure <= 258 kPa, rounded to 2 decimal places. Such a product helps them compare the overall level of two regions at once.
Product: 4.56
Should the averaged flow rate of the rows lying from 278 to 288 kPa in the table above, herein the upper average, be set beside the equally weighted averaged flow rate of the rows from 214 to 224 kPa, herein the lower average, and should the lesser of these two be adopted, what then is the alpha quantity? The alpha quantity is 1.98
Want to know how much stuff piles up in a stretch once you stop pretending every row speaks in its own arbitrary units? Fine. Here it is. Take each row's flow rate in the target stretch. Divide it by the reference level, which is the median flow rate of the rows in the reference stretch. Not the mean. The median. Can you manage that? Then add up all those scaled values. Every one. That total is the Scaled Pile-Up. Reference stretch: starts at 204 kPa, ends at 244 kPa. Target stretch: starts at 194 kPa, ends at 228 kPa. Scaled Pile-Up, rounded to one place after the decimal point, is 6.9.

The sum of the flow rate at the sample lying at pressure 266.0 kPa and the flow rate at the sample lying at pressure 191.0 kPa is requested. 4.34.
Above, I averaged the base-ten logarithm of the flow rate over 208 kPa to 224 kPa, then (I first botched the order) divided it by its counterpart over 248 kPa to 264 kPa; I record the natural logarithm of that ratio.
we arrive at -0.01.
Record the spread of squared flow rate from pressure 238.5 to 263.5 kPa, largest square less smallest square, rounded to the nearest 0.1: 0.8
